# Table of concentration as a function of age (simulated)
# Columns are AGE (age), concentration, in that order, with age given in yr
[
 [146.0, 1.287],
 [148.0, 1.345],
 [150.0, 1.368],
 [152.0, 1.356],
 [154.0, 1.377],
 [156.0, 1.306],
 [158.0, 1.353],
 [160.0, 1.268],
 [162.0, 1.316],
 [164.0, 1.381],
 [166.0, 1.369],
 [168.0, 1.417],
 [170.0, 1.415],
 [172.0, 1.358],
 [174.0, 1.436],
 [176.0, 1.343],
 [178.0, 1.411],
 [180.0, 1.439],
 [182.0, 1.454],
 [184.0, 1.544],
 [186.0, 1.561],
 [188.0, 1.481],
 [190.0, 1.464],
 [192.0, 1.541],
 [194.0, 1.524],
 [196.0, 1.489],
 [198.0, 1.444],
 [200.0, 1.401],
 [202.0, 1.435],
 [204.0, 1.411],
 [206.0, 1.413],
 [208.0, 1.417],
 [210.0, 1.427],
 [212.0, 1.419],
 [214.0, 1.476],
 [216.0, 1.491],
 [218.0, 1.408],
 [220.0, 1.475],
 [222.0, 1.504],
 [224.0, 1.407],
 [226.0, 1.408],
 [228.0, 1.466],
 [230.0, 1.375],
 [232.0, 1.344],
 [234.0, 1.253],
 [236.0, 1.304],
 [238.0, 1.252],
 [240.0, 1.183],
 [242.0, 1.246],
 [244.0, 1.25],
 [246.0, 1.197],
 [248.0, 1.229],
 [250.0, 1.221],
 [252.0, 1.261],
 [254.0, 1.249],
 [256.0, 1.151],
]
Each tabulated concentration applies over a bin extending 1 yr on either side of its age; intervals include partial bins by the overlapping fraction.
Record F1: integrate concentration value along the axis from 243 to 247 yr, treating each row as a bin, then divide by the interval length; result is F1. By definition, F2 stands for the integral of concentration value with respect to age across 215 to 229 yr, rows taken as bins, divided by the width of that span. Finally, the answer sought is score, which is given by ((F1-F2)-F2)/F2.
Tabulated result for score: -1.16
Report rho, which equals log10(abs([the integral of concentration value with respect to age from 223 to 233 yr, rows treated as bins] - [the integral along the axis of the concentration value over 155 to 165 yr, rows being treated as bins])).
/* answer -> -0.12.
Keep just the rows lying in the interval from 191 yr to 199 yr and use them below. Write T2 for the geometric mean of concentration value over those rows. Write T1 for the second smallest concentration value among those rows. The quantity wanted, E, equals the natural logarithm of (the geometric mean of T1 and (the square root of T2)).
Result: 0.300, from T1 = 1.489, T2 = 1.50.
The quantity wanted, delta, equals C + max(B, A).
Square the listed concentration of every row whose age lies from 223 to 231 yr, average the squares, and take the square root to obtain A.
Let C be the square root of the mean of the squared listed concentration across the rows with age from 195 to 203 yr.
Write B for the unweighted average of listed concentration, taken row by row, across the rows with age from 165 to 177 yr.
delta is 2.86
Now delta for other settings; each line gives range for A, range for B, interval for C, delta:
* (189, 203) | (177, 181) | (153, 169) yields 2.82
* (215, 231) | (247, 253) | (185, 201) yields 2.93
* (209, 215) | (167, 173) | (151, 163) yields 2.77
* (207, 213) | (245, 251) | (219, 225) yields 2.88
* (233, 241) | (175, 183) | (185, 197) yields 2.92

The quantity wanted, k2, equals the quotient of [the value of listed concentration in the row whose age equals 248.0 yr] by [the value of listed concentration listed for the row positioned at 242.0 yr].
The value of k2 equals 0.99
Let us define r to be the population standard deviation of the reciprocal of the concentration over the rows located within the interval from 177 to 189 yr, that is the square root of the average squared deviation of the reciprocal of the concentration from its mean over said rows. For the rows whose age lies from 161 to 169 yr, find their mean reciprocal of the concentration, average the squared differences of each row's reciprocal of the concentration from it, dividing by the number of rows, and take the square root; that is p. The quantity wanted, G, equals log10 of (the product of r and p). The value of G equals -3.32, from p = 0.019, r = 0.025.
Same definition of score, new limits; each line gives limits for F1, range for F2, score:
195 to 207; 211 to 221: -1.01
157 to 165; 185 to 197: -1.12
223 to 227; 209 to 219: -1.03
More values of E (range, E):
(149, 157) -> 0.228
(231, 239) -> 0.176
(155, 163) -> 0.201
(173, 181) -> 0.257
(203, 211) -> 0.260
